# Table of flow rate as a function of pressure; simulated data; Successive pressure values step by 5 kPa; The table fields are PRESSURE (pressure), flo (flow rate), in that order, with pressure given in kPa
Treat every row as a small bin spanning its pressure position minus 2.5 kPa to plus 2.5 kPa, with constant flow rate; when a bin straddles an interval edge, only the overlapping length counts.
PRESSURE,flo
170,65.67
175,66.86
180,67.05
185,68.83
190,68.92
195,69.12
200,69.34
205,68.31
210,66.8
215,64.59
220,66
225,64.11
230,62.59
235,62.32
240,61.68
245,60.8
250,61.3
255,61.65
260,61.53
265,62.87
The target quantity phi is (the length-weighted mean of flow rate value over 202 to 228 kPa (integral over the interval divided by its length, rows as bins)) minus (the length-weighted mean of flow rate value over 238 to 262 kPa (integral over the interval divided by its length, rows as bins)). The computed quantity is 5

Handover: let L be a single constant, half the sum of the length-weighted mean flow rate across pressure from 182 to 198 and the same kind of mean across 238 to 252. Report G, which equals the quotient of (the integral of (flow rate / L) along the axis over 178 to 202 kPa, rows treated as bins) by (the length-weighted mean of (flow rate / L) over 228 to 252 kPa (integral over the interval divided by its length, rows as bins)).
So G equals 26.7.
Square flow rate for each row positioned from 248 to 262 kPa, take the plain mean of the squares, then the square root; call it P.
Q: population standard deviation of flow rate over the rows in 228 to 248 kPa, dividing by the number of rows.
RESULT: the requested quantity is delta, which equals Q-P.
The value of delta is -60.8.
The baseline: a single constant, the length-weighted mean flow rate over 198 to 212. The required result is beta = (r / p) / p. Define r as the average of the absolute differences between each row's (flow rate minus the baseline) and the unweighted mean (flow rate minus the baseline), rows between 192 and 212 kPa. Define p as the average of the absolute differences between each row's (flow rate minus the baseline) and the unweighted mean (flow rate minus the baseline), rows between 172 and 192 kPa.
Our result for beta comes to 0.9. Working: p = 0.96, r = 0.84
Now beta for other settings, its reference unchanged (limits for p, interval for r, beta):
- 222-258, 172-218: 2.0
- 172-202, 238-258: 0.4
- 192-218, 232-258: 0.2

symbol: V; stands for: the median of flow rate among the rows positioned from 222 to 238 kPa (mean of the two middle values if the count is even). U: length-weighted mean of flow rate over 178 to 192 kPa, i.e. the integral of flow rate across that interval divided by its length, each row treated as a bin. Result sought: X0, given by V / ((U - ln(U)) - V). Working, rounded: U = 68.3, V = 62.6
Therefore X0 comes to 42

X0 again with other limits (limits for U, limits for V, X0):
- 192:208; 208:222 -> -48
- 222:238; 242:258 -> -26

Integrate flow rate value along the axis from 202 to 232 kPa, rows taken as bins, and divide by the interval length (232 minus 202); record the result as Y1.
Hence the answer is 66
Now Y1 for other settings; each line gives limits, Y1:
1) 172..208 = 68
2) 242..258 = 61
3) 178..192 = 68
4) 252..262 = 62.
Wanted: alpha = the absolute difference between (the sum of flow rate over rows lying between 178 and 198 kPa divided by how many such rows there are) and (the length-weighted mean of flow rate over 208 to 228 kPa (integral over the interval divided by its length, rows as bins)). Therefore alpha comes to 3.2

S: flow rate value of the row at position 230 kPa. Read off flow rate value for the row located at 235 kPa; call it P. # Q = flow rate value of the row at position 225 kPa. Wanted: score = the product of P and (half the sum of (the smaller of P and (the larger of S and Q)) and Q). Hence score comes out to 3940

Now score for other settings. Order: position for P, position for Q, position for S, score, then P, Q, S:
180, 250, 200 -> 4303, 67.05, 61.3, 69.34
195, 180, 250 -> 4634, 69.12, 67.05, 61.3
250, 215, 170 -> 3859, 61.3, 64.59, 65.67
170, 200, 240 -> 4433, 65.67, 69.34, 61.68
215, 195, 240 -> 4318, 64.59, 69.12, 61.68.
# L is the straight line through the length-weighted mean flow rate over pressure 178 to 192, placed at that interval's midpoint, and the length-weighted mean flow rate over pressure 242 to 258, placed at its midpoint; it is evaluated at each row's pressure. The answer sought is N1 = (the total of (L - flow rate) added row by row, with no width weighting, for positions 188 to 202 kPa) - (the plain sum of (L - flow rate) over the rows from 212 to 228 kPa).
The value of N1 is -4.6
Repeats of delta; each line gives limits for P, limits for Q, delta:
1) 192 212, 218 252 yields -66.7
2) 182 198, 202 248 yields -66.6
